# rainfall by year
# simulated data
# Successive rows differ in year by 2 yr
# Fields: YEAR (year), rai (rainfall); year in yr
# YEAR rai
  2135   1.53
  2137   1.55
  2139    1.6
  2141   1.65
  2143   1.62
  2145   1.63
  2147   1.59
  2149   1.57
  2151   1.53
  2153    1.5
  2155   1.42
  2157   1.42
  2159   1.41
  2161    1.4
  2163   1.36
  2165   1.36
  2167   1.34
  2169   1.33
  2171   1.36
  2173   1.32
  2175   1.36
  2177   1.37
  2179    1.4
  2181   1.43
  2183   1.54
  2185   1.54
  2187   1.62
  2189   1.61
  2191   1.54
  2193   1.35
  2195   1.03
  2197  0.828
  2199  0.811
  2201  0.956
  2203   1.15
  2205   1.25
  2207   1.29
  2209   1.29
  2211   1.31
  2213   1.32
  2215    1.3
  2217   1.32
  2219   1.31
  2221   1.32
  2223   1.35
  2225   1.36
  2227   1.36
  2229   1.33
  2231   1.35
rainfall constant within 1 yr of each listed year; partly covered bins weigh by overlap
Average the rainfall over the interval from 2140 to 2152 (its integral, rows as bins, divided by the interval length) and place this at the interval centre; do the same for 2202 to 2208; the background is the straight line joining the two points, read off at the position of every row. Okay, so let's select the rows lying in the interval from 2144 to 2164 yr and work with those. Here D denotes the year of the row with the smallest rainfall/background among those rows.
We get 2163 yr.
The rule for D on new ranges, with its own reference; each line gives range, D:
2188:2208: 2199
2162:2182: 2163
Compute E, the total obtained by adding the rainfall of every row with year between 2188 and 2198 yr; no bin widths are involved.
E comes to 6.36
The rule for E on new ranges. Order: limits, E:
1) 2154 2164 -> 7.01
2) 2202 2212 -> 6.29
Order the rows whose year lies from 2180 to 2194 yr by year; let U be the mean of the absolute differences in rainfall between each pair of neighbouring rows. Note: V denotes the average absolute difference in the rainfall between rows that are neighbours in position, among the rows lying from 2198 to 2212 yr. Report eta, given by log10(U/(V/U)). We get -1.2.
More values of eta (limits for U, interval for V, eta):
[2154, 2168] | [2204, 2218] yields -2.0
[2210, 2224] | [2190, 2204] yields -2.8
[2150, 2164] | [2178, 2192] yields -1.8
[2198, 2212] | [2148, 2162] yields -0.6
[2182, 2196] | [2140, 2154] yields -0.4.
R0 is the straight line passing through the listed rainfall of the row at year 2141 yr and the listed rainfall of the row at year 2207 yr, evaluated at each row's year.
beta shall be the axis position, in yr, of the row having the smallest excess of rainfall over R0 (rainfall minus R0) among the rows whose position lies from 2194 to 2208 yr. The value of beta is 2199 yr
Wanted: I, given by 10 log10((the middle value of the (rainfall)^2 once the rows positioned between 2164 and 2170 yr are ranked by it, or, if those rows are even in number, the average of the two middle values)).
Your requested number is 2.54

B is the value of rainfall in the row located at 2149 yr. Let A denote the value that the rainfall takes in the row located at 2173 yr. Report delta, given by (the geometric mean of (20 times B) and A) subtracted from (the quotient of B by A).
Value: -5.25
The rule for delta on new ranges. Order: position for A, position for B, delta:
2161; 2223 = -5.18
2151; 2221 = -5.49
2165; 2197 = -4.14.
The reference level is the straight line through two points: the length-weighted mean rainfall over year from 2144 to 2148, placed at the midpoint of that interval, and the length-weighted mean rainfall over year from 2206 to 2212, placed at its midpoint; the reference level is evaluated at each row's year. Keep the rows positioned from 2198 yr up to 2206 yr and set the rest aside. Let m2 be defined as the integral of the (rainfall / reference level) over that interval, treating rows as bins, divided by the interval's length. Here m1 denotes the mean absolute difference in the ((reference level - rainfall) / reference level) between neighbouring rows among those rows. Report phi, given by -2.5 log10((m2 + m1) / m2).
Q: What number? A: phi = -0.150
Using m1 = 0.12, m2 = 0.78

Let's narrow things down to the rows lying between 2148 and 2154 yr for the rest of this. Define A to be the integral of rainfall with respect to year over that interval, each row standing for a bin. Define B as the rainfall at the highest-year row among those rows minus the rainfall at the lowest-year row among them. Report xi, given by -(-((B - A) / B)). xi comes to 132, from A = 9.2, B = -0.07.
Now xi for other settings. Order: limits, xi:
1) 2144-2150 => 161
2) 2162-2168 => 407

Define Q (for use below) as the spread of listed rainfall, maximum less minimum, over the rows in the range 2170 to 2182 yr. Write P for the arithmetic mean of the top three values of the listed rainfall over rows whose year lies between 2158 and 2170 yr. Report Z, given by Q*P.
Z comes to 0.15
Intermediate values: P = 1.39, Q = 0.11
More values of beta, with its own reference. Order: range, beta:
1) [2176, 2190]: 2177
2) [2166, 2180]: 2167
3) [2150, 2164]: 2163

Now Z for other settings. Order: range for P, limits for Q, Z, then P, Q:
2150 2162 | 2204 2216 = 0.10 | 1.48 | 0.07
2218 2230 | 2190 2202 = 0.99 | 1.36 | 0.73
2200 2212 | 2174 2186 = 0.23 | 1.30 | 0.18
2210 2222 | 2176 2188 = 0.33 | 1.32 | 0.25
